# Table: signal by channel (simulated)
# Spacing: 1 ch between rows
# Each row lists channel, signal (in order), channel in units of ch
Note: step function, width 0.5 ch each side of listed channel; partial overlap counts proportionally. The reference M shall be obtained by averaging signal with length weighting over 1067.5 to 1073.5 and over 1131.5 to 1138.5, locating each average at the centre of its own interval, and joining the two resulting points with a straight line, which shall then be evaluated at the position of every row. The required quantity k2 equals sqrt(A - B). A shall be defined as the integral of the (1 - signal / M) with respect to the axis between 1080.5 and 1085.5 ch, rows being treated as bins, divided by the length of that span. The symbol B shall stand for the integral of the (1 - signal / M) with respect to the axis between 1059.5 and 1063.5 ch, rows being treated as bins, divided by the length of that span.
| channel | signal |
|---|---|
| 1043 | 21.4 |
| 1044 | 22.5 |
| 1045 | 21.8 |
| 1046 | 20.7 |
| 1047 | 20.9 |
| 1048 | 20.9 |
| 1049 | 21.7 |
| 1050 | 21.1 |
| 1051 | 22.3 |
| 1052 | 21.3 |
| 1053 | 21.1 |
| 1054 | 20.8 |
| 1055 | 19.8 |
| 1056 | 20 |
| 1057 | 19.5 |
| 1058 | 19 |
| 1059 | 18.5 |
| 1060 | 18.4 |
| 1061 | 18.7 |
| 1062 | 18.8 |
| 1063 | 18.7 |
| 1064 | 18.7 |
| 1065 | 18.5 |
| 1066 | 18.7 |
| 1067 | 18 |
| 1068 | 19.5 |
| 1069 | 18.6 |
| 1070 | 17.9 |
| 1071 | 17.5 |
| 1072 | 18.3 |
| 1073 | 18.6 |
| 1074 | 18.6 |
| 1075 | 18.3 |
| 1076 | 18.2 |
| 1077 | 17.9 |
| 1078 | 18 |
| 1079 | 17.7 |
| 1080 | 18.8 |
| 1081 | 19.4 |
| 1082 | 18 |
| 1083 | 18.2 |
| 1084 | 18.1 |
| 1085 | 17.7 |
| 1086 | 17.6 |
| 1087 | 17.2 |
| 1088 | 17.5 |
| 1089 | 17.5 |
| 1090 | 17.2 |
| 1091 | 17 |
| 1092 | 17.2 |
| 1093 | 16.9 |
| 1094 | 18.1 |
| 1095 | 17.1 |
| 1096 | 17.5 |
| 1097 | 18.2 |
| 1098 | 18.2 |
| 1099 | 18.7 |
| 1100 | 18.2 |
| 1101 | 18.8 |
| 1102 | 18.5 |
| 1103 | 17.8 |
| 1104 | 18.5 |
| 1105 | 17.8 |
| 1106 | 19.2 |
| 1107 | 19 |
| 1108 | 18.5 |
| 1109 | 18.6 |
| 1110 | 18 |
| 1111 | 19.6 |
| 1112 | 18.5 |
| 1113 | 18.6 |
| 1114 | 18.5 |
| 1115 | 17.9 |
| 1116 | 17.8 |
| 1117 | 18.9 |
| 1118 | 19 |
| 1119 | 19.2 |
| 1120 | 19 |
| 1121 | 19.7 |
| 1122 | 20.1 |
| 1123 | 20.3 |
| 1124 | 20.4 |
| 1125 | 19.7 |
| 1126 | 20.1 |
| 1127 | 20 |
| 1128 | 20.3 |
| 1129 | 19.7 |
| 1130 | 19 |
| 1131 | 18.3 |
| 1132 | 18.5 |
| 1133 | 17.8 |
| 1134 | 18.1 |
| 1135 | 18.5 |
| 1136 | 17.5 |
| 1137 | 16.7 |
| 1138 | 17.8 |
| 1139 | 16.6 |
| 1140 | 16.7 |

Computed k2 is 0.10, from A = 0.00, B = -0.01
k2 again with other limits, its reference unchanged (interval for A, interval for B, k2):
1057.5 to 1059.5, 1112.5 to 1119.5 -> 0.13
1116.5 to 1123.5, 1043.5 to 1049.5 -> 0.26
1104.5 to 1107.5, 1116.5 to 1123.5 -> 0.23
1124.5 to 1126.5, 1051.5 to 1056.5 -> 0.03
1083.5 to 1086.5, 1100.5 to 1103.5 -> 0.20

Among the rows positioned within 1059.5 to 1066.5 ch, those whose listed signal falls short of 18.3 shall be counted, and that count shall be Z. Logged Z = 0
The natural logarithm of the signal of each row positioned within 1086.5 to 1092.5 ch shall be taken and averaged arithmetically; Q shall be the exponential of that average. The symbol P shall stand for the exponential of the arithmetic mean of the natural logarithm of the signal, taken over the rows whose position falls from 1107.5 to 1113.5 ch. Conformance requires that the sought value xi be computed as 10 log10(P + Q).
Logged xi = 15.6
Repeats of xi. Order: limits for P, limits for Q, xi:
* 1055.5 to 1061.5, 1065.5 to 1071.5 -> 15.7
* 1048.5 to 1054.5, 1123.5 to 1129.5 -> 16.2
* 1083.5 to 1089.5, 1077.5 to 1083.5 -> 15.6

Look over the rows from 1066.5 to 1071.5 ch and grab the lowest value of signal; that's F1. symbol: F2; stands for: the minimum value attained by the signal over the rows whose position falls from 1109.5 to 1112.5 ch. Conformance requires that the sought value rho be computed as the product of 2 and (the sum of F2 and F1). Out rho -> 71.0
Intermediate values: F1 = 17.5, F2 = 18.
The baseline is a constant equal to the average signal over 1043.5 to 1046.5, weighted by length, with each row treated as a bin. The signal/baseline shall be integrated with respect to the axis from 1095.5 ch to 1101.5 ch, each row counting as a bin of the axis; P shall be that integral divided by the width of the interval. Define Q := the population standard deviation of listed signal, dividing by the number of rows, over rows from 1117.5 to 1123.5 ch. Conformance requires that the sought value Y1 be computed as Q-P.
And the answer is -0.32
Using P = 0.843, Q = 0.52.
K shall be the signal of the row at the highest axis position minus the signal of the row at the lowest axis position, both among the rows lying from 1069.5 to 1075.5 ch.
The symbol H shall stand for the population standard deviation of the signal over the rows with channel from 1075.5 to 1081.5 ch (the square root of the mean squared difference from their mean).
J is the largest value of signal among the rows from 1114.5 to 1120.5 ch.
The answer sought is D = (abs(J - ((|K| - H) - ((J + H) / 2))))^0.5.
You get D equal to 5.41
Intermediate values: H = 0.59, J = 19.2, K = 0.4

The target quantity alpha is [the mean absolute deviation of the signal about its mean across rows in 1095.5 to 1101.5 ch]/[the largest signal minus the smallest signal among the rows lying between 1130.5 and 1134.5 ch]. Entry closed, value 0.46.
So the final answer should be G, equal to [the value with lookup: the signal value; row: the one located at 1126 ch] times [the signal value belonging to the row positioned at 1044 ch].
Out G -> 452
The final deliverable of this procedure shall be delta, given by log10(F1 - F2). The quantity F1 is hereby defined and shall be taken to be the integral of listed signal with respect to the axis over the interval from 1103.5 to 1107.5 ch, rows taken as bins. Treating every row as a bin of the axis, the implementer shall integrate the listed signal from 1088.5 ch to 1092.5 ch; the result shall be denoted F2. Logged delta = 0.75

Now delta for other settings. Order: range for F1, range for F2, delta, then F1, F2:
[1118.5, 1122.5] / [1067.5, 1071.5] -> 0.65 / 78.0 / 73.5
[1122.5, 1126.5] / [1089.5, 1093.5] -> 1.09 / 80.5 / 68.3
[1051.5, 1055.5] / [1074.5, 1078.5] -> 1.03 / 83.0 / 72.4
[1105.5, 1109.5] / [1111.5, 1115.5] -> 0.26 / 75.3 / 73.5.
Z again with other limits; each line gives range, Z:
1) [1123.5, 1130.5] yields 0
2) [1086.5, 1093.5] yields 7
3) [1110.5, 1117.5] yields 2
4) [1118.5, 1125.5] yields 0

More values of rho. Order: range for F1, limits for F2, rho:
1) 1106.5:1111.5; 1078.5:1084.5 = 71.4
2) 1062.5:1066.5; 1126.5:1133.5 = 72.6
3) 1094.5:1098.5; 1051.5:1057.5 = 73.2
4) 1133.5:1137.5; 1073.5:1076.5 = 69.8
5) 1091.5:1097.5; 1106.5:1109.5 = 70.8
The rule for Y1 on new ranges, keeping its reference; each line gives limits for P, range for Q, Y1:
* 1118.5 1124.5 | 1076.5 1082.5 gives -0.31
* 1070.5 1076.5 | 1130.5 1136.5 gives -0.48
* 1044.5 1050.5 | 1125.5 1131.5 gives -0.28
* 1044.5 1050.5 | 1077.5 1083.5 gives -0.40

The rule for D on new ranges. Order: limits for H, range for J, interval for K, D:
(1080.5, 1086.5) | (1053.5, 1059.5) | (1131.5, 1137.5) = 5.50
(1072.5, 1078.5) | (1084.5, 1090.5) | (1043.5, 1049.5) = 5.11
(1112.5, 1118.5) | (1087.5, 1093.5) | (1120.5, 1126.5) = 5.15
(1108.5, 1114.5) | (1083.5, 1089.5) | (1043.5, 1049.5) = 5.20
